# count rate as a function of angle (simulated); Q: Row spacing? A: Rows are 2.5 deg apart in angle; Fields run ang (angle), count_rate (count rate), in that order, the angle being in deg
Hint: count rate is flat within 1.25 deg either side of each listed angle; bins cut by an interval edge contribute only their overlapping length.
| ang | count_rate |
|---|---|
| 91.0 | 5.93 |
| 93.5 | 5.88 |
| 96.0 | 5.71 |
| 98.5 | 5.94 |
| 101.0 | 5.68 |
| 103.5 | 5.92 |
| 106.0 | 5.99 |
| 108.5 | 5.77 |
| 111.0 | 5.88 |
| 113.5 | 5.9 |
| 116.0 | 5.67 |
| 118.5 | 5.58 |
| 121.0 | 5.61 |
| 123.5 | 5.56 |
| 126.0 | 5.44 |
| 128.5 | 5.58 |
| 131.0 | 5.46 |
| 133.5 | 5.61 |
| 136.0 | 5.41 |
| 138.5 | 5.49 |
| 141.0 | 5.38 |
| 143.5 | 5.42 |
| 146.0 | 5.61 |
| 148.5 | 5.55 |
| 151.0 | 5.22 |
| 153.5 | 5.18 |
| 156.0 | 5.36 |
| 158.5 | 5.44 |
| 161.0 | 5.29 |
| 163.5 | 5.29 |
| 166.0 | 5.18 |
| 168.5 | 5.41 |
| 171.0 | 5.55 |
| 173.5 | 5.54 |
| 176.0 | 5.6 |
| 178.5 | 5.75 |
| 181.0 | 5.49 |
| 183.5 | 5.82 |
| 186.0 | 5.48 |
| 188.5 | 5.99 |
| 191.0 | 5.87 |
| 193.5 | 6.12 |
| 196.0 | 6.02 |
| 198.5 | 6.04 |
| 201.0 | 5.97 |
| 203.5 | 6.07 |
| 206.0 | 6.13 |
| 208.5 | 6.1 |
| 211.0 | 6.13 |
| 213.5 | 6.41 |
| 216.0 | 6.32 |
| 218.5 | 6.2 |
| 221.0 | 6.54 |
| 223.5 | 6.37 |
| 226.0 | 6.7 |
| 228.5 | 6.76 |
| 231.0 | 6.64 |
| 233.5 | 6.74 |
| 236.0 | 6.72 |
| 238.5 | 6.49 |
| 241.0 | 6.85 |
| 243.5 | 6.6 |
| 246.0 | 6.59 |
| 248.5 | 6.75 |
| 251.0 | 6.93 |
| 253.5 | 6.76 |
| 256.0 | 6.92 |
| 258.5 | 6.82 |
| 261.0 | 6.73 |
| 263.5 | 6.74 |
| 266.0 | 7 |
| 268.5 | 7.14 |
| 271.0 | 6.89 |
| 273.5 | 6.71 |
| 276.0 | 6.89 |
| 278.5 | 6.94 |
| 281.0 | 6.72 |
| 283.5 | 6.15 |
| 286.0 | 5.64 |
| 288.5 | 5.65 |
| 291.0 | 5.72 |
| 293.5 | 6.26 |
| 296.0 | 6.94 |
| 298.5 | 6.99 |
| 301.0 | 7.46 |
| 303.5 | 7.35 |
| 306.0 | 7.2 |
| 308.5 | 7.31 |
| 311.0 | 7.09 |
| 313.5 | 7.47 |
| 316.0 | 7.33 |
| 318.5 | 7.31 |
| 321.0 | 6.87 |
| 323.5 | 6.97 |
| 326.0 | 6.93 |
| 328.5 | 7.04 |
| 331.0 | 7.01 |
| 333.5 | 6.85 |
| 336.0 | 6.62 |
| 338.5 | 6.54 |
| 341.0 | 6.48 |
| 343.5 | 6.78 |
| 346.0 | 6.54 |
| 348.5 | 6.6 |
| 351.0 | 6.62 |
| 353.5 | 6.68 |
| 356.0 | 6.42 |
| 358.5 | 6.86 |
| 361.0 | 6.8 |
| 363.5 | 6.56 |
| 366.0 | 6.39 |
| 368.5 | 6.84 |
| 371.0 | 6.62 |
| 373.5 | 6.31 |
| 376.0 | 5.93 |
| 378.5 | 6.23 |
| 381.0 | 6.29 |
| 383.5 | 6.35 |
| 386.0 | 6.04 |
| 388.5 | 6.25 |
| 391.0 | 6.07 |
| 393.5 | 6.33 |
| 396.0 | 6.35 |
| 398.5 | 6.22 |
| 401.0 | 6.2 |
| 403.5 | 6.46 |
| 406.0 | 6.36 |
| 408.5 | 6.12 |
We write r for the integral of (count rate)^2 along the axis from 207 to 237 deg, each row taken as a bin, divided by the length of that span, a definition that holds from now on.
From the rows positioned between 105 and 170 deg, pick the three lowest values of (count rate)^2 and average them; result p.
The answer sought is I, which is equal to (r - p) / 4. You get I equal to 4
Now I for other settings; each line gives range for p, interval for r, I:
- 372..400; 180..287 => 1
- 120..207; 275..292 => 3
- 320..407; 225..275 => 2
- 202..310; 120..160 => -1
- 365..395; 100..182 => -1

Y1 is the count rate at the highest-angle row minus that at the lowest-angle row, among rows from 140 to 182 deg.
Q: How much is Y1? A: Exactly 0.1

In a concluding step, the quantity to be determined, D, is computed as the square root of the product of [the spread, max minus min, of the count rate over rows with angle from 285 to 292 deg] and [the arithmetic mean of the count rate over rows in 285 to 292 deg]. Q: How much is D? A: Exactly 0.7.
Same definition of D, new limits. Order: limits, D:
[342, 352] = 1.3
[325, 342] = 1.9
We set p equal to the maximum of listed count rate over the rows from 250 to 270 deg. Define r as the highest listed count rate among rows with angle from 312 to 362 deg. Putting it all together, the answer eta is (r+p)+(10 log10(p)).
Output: 23.1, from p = 7.14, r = 7.47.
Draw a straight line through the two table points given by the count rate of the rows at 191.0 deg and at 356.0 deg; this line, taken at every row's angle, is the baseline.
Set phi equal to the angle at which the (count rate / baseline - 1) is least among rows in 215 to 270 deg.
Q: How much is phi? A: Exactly 218.5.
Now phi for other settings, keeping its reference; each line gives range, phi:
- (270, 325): 286.0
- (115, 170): 166.0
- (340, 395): 376.0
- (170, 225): 186.0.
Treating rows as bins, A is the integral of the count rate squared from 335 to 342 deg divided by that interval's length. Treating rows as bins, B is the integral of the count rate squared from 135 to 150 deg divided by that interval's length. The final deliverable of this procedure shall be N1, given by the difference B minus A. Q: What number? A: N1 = -13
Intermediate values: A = 42.9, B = 30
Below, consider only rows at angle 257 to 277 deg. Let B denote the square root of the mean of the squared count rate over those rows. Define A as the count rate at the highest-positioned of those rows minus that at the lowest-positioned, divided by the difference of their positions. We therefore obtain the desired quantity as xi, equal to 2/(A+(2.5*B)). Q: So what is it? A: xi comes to 0.116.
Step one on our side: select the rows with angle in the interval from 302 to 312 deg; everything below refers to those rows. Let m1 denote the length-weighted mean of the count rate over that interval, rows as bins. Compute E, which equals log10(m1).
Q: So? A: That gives 0.860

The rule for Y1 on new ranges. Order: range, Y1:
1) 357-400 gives -0.6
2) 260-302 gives 0.7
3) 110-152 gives -0.7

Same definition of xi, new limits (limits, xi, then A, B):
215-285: 0.119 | -0.003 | 6.70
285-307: 0.120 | 0.078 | 6.62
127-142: 0.146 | -0.016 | 5.49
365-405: 0.127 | 0.002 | 6.31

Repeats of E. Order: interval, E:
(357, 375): 0.820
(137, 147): 0.738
